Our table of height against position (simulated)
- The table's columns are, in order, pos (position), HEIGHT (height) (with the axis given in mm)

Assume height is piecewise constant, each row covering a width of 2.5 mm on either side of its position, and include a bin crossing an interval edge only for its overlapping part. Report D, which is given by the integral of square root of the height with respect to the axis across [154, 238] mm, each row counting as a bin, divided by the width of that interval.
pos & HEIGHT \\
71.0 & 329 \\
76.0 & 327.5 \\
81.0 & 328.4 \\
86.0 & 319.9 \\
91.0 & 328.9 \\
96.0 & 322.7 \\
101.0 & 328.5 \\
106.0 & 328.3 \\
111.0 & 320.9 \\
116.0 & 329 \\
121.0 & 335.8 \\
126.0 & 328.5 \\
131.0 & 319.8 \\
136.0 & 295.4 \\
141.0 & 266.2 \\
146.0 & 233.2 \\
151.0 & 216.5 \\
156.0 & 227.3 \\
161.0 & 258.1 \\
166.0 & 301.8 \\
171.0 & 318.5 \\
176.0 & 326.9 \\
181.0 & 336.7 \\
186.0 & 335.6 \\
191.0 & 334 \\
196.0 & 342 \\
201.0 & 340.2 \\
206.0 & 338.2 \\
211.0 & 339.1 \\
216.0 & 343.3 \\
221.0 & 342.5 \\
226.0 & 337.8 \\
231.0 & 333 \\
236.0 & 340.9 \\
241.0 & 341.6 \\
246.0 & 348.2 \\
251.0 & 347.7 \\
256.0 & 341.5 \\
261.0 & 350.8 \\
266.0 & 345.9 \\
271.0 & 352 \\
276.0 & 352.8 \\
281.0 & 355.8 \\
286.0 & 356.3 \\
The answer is 18.0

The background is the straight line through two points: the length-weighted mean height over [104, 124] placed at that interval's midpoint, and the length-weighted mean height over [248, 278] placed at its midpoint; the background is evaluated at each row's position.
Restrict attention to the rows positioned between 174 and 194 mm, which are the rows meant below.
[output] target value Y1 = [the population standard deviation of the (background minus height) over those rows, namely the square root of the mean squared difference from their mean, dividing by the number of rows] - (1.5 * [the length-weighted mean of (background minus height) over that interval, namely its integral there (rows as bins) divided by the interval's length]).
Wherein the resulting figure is -3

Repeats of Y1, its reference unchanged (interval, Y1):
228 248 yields -2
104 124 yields 5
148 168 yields -95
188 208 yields 1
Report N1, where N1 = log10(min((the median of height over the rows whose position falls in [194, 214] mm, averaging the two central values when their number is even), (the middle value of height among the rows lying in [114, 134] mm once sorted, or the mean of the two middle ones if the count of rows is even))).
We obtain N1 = 2.52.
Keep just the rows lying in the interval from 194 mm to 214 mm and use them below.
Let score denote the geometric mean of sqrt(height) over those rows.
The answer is 18.4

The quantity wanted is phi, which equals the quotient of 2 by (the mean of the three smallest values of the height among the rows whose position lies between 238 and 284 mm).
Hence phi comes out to 0.0058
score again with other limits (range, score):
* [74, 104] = 18.1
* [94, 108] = 18.1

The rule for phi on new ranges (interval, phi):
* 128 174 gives 0.0089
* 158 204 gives 0.0068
